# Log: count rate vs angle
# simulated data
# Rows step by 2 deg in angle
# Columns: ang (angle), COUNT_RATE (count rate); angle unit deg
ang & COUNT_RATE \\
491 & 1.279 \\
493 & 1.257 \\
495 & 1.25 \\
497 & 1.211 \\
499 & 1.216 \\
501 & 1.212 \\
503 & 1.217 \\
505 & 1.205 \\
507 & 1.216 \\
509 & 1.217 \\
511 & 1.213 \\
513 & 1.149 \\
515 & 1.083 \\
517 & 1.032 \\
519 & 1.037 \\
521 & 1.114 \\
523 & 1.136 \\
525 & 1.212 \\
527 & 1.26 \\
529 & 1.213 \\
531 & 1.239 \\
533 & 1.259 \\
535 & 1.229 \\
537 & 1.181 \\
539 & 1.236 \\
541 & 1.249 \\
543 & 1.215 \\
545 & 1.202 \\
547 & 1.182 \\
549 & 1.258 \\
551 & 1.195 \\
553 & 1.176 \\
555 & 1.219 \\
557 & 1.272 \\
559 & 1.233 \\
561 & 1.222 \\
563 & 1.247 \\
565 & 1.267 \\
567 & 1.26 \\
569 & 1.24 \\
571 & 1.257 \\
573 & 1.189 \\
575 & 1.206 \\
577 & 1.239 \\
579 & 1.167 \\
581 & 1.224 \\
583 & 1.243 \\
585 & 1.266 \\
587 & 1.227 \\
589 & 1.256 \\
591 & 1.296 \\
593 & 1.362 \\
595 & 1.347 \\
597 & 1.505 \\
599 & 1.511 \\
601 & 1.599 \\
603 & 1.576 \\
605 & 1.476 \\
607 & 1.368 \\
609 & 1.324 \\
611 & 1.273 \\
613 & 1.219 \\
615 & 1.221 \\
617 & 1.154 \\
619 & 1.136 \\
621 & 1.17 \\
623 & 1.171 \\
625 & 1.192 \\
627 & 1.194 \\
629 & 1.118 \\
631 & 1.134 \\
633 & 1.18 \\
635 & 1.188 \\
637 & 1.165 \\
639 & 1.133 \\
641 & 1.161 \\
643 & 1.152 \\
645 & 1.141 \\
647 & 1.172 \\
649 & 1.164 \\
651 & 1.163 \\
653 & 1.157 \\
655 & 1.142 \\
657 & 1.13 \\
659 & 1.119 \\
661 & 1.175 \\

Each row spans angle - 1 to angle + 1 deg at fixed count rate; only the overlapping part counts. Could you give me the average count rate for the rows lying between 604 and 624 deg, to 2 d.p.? 1.25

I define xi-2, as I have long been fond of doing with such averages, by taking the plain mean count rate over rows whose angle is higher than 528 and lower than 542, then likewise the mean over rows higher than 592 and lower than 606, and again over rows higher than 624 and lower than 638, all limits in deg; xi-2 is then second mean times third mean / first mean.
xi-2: 1.41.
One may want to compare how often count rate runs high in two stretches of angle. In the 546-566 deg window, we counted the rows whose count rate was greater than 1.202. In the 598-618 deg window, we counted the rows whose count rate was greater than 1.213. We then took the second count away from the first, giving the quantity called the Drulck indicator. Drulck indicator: -2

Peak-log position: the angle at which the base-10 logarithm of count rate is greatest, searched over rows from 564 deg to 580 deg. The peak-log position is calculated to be 565 deg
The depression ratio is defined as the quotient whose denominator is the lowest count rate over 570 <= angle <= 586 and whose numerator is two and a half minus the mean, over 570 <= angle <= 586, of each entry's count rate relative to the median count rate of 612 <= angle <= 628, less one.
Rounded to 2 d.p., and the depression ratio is 2.11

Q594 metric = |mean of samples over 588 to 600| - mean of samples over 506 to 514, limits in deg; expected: 0.18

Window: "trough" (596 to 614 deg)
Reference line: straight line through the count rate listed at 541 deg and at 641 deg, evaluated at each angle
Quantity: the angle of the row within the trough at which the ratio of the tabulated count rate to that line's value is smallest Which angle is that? 613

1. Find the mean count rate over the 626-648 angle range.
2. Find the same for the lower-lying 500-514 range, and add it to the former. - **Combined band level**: 2.36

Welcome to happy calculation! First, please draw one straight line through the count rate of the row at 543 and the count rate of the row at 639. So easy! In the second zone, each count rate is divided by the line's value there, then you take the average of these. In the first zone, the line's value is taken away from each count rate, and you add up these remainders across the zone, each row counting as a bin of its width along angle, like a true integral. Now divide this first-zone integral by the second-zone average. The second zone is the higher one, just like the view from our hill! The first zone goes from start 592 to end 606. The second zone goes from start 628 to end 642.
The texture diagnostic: 4.3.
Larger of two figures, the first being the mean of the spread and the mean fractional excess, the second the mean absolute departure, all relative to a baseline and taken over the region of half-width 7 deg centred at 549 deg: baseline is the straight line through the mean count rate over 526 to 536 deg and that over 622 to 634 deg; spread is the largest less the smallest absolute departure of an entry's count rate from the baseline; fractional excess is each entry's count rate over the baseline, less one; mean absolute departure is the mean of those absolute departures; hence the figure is 0.028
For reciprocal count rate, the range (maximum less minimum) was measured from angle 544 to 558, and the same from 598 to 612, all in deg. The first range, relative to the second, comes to 0.40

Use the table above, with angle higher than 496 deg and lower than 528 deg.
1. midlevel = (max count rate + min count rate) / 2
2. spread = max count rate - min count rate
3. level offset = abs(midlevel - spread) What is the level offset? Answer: 0.92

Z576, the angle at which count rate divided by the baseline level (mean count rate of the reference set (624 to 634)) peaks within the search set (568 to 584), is 571 deg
